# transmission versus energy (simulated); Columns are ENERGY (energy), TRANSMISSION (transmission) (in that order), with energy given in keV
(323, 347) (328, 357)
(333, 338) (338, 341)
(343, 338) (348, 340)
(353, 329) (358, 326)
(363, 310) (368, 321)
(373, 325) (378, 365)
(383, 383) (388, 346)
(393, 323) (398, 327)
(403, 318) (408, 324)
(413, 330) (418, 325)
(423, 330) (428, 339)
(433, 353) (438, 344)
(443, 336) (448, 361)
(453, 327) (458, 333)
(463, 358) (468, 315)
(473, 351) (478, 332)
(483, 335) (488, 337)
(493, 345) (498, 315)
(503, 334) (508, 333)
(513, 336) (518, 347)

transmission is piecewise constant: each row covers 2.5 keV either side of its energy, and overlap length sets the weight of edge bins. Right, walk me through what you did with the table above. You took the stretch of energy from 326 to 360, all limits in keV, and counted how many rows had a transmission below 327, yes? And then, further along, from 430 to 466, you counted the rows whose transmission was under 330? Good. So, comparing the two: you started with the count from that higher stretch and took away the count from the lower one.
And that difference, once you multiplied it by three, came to 0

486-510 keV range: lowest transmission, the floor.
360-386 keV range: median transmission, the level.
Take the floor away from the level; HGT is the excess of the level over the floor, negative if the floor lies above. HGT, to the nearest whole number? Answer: 10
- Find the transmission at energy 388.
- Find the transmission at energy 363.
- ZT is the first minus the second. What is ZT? 36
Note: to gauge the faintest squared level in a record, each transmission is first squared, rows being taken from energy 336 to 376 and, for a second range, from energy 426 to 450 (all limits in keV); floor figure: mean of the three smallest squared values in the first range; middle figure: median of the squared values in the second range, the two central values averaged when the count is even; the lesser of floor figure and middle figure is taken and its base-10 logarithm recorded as 5.01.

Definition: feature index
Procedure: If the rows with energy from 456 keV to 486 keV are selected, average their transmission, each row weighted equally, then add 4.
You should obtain 341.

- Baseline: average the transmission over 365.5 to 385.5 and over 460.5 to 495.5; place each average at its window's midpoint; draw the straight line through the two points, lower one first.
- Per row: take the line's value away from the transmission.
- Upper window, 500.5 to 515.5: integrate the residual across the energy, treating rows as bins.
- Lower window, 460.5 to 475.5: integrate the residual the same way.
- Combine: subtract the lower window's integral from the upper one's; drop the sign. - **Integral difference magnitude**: 49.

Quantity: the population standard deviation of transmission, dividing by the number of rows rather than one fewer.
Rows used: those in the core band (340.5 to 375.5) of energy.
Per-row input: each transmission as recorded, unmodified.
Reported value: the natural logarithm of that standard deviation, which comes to 2.25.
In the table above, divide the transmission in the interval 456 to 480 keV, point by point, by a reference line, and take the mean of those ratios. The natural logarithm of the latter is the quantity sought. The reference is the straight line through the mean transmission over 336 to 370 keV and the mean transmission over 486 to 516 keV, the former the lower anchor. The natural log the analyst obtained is 0.016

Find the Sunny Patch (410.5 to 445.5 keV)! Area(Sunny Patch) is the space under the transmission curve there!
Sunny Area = 11785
